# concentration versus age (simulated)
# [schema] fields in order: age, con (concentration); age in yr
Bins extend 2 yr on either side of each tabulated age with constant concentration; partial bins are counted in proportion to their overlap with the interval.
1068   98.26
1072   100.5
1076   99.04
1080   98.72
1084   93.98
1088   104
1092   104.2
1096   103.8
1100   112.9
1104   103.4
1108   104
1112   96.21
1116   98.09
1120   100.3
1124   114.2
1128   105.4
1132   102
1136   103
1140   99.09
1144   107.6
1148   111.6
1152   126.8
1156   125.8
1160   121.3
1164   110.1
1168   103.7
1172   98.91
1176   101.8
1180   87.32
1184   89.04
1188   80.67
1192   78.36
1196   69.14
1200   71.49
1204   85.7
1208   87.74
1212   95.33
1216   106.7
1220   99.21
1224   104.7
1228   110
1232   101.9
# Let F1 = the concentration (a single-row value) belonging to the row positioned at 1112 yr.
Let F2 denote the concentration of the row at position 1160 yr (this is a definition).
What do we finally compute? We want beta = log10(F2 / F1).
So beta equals 0.10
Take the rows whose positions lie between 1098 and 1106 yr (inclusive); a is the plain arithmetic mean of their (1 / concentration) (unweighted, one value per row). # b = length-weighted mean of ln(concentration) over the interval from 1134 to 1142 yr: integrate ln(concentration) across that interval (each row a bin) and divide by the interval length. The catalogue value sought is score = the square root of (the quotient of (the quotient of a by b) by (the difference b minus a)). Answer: 0.0209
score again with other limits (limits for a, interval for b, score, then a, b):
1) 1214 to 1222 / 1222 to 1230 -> 0.0211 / 0.0097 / 4.68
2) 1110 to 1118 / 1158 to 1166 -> 0.0214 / 0.0103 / 4.75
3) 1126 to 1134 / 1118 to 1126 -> 0.0210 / 0.0096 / 4.67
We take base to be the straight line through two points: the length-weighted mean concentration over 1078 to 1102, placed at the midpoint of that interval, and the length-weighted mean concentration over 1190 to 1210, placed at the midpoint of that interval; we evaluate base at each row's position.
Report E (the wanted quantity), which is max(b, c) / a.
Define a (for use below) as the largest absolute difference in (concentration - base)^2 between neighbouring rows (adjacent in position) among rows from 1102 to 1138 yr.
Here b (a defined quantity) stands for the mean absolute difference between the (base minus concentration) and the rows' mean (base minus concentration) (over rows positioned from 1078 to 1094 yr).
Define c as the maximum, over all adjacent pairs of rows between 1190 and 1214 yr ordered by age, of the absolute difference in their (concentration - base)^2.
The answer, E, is 1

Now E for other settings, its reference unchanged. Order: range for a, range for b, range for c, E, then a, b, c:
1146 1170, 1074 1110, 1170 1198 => 0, 953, 5.4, 304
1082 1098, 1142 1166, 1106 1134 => 3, 105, 7.9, 338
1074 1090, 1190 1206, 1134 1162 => 9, 105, 5.9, 953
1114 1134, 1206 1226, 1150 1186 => 2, 338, 6.8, 593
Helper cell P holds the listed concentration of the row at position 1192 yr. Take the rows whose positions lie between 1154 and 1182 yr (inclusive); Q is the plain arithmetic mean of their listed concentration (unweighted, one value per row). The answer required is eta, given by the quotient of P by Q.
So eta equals 0.73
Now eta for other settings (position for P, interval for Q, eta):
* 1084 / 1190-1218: 1.11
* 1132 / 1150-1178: 0.91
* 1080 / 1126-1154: 0.91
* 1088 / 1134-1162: 0.92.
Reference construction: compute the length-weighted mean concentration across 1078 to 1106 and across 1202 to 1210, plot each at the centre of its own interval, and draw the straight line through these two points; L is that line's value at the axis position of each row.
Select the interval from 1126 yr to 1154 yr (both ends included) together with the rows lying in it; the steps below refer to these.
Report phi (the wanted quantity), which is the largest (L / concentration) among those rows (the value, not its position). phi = 0.97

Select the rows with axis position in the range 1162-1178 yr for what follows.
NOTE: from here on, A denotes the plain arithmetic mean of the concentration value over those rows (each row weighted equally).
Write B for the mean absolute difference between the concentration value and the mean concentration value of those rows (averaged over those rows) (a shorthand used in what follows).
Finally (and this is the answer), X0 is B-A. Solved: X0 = -100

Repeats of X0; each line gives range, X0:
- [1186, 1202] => -70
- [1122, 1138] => -102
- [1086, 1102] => -103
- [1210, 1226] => -97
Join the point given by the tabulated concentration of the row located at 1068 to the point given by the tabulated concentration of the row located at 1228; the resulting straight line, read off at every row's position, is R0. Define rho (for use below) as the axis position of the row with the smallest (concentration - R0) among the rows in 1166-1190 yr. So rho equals 1188 yr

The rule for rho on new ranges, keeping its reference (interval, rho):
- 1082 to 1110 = 1084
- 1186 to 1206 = 1196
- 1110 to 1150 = 1112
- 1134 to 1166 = 1140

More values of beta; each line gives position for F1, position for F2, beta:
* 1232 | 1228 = 0.03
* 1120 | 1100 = 0.05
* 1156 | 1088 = -0.08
